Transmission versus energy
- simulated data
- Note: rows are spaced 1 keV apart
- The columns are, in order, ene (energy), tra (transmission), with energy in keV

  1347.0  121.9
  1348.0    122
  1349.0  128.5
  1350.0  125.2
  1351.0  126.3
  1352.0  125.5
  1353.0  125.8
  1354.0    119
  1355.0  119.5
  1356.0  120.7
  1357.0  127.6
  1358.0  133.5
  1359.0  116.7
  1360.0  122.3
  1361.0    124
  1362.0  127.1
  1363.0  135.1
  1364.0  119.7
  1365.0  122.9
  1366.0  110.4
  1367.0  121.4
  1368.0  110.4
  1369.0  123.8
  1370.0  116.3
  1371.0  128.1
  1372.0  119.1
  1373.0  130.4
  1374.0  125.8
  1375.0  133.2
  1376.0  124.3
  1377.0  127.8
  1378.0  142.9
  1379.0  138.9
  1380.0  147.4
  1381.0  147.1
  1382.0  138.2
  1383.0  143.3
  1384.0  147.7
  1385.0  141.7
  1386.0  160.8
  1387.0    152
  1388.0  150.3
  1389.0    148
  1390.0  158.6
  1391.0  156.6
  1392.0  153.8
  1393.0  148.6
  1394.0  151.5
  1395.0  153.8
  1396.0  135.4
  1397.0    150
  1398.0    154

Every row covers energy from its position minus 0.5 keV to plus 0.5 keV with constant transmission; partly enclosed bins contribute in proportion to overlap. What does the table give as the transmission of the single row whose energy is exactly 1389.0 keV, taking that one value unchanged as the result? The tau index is 148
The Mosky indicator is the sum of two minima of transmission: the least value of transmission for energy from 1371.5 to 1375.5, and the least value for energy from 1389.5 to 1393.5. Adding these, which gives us 268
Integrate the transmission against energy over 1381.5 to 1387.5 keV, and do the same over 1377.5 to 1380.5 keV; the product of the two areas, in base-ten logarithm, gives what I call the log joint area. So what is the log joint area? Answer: 5.6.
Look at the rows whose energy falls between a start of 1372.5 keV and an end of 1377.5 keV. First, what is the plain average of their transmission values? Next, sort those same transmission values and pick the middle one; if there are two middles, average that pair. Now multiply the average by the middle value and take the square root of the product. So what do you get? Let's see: 128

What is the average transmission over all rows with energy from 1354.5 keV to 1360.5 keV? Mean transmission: 123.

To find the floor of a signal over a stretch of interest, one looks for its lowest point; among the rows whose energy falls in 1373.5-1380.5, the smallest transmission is 124.3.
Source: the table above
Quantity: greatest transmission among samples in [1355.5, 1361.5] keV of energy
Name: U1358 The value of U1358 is 133.5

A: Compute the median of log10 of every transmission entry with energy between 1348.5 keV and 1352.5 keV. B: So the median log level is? 2.10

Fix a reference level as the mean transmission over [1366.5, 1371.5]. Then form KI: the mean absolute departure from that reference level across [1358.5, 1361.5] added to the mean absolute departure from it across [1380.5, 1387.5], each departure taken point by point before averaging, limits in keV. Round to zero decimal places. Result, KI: 30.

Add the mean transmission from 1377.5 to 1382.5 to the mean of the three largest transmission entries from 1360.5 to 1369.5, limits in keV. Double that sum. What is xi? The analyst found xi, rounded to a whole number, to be 543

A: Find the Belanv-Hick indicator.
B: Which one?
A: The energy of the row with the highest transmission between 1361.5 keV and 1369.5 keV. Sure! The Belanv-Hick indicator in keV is 1363.0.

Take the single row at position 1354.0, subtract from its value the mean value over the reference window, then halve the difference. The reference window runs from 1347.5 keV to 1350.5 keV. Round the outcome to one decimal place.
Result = -3.1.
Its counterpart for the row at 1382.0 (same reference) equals 6.5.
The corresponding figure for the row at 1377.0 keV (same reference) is 1.3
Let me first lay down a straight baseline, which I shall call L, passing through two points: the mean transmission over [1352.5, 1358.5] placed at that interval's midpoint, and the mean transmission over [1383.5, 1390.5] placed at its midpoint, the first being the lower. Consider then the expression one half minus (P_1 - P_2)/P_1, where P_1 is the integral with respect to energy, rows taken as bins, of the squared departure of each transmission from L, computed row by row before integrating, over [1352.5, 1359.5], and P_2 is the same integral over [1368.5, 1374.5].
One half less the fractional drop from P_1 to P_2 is 5.2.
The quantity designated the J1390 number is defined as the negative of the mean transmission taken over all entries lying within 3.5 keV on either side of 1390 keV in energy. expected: -153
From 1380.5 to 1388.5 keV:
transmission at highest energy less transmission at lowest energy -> 3.2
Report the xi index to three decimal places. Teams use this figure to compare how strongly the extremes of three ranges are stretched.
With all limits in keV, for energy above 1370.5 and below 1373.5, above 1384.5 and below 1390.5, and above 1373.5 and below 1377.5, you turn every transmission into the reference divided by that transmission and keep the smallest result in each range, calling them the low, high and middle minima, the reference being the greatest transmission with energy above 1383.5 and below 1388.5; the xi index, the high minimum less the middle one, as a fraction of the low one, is -0.168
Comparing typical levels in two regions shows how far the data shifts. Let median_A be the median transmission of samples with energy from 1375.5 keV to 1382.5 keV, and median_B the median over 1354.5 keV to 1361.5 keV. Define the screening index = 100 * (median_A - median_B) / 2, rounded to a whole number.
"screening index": 830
